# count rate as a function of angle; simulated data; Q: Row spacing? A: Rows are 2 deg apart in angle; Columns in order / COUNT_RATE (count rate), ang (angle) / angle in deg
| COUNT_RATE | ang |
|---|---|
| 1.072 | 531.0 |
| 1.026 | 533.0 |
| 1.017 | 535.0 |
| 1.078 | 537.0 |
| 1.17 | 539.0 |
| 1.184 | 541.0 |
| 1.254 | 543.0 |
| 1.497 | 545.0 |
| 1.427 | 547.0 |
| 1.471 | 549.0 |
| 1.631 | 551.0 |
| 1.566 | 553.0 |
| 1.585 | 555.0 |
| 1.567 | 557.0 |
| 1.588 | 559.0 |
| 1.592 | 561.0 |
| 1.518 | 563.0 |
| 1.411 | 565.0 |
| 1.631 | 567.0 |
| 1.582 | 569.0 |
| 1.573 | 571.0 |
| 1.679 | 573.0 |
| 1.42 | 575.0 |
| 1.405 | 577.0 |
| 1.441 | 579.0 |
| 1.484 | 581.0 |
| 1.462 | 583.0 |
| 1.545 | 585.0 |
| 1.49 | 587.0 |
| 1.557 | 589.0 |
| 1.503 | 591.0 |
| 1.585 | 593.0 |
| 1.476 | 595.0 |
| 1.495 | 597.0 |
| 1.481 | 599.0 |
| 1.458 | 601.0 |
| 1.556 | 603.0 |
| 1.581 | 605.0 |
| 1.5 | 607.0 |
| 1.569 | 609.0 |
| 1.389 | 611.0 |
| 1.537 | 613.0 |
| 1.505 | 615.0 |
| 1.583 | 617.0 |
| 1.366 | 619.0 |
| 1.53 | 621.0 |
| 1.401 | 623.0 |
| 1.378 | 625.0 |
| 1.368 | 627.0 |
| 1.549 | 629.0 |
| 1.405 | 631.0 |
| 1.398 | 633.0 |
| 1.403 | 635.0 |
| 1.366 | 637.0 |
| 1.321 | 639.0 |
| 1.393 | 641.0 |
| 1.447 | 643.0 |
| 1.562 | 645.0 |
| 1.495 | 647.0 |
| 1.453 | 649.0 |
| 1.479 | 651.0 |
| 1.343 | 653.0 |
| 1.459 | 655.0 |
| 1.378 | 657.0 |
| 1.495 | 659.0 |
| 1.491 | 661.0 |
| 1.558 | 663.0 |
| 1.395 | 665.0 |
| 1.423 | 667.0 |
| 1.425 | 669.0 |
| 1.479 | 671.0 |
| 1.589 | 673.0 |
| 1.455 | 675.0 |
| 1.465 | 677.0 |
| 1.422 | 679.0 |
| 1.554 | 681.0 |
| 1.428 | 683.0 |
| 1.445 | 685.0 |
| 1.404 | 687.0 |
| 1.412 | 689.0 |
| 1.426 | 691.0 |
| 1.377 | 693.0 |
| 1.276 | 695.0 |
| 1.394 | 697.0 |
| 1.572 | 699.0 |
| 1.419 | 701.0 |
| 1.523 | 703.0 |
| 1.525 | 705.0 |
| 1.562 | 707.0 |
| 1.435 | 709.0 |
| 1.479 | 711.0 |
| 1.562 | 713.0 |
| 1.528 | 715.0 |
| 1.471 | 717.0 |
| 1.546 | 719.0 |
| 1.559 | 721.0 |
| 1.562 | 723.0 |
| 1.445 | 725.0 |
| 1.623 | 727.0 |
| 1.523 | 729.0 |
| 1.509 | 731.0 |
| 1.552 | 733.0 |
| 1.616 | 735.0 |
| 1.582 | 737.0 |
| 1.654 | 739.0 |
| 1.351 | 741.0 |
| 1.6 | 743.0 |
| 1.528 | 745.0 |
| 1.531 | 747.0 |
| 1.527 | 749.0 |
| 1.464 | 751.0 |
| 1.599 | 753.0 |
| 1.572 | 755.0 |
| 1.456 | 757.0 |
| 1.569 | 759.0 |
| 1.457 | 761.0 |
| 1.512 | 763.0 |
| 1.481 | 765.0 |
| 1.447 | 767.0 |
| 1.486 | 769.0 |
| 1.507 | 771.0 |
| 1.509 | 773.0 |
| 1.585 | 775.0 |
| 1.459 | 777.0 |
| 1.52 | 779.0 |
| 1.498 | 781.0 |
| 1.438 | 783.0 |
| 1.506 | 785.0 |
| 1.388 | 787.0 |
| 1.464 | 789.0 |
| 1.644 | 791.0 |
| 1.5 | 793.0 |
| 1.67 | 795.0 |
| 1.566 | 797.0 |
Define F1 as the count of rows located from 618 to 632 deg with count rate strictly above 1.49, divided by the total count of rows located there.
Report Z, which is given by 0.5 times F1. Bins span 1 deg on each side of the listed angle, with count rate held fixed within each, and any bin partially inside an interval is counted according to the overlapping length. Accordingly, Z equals 0.1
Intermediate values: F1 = 0.3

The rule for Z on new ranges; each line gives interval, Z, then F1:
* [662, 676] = 0.1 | 0.3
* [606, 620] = 0.4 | 0.7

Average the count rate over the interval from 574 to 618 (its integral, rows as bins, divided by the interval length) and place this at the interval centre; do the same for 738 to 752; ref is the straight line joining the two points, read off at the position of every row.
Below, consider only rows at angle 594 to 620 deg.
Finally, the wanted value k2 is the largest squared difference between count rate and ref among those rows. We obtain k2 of 0.019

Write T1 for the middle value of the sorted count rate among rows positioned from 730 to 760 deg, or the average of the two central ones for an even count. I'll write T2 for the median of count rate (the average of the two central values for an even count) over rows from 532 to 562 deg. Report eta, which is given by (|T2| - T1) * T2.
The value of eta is -0.12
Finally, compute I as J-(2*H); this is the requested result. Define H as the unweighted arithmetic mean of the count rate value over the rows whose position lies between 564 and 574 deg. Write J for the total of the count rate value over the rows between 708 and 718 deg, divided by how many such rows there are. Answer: -1.66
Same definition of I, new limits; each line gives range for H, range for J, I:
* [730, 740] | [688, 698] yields -1.79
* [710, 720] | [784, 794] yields -1.53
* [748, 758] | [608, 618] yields -1.53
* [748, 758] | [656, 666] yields -1.58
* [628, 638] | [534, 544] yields -1.71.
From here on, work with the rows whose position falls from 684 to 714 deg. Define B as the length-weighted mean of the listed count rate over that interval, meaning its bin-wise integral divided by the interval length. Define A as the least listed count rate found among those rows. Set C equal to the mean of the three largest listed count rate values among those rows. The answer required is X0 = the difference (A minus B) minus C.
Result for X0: -1.74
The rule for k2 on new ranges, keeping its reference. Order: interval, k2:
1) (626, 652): 0.035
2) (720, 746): 0.029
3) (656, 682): 0.017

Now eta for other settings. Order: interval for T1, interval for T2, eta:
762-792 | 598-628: 0.00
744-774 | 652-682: -0.07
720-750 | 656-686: -0.14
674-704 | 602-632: 0.12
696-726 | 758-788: -0.04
